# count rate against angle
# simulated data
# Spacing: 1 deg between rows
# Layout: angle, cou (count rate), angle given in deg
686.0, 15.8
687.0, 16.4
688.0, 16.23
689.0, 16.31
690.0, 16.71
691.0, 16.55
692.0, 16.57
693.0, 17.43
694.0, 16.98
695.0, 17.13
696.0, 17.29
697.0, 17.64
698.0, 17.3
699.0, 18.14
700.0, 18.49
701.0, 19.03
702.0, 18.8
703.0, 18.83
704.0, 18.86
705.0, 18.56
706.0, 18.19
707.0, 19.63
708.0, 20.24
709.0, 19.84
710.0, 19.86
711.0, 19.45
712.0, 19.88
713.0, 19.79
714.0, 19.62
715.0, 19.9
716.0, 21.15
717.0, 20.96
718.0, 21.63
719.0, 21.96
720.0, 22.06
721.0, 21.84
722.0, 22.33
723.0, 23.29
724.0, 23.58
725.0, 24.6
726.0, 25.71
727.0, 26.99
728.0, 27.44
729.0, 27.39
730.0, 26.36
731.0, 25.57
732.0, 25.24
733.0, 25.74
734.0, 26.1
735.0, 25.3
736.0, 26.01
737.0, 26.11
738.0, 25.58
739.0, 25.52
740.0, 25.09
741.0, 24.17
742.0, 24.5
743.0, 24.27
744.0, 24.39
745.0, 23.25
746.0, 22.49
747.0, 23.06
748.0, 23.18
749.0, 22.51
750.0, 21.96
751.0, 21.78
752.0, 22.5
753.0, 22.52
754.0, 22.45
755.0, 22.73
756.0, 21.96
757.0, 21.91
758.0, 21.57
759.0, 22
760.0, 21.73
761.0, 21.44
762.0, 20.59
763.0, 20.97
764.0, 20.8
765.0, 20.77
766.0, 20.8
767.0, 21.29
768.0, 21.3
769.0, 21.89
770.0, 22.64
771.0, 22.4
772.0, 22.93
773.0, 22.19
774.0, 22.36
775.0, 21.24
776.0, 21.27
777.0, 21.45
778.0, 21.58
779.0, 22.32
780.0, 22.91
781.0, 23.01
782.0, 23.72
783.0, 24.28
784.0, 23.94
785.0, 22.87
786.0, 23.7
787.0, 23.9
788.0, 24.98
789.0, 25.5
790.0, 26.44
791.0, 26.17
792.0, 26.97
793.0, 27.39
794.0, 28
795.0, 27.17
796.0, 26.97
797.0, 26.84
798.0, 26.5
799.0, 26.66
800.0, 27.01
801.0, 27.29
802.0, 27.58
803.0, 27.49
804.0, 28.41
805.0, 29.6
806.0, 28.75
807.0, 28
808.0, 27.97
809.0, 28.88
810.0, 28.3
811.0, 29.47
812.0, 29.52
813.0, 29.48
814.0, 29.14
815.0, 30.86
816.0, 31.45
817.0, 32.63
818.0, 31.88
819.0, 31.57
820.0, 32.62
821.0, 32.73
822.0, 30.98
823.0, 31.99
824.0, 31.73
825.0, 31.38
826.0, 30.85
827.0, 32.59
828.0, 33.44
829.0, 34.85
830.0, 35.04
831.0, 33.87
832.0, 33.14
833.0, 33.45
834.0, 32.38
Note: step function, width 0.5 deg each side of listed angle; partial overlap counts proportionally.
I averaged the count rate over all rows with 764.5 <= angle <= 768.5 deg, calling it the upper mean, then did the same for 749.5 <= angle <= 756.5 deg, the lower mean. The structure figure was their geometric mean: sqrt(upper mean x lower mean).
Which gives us 21.6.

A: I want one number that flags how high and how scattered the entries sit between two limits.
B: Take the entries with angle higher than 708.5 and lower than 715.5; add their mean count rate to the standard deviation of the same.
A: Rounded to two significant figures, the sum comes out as 20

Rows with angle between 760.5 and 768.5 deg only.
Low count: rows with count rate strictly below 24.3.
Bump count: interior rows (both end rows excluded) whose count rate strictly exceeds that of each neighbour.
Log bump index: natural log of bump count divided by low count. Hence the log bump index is -2.1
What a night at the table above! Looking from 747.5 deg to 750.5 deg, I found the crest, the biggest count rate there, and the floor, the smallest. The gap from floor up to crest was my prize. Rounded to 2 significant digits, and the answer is 1.2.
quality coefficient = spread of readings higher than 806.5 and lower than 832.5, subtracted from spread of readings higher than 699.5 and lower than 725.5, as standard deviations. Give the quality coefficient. -0.29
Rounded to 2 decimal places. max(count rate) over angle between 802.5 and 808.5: 29.60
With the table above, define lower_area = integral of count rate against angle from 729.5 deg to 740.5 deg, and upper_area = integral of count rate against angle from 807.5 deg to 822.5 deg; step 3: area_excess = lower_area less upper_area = -175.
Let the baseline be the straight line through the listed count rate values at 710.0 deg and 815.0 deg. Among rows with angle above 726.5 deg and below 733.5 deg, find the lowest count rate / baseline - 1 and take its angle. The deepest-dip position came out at 732.0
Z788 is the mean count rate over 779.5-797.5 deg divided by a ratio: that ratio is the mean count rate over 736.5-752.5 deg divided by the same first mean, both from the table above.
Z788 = 27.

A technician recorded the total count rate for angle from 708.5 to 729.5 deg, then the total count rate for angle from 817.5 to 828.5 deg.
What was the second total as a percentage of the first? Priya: 75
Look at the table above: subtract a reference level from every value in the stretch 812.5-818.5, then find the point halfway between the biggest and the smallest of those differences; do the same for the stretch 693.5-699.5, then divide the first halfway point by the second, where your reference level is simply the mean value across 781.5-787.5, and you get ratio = -1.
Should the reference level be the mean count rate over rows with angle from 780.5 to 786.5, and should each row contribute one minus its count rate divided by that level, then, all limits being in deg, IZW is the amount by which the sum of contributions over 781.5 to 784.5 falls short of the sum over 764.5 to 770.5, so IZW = 0.59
